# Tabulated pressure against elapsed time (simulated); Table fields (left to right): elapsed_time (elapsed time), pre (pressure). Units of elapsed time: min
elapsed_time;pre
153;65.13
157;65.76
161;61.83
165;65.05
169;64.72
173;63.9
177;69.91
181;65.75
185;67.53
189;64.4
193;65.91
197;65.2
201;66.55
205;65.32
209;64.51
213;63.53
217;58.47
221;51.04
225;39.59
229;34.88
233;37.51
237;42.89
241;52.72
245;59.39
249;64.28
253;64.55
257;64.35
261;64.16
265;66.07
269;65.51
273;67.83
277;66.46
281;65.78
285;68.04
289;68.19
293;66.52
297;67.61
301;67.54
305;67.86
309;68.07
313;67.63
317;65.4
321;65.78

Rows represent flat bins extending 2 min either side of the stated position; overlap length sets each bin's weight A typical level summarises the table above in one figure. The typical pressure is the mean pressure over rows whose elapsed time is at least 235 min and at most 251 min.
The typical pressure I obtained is 54.8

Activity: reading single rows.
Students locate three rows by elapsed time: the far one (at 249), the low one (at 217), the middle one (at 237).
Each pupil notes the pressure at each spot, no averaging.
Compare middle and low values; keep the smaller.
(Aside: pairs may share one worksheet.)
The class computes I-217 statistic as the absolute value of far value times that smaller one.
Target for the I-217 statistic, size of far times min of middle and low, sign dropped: 2757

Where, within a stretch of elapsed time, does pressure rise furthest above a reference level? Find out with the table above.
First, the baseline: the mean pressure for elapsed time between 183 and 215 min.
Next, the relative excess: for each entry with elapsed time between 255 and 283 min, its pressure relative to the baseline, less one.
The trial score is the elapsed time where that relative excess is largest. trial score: 273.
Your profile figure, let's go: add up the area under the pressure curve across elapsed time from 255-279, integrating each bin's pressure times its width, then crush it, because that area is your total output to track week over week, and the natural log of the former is 7.36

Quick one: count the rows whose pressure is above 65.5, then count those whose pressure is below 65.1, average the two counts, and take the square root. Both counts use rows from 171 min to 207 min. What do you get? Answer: 1.87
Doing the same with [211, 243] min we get 2.00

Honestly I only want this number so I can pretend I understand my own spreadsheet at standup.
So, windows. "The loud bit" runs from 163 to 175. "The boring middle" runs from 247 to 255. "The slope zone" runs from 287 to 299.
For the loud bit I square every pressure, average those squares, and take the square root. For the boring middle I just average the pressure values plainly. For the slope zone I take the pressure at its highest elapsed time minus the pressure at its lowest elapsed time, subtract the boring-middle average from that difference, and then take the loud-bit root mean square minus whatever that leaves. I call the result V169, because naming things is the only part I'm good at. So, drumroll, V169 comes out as 129.6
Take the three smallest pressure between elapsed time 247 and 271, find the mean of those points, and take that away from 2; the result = -62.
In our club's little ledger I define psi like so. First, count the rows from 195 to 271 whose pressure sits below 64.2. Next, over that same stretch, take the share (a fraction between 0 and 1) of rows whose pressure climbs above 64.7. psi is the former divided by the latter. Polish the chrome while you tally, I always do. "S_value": 38.0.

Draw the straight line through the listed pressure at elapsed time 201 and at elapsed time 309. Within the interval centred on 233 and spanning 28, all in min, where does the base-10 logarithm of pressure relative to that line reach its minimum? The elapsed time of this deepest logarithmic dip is 229 min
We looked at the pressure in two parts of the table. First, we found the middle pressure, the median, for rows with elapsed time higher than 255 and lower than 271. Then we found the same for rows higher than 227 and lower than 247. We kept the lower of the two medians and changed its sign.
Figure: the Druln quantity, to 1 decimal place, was -42.9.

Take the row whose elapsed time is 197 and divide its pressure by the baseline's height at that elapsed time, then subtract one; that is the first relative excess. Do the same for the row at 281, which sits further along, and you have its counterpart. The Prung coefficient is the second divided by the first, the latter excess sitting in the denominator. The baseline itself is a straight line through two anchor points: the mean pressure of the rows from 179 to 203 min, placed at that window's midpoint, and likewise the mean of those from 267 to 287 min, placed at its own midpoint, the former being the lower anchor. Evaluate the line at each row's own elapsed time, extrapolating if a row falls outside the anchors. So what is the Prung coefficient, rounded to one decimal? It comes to 1.3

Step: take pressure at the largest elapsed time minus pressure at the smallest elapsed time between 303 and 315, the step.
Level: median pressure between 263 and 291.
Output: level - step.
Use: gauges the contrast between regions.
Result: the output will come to 66.7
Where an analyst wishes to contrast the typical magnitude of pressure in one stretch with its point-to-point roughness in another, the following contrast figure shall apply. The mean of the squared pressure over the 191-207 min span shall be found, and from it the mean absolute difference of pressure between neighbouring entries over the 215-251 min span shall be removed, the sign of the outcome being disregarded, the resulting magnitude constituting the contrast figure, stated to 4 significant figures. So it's 4316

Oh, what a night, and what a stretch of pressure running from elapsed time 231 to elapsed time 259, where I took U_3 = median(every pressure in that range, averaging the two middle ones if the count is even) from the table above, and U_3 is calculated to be 59.4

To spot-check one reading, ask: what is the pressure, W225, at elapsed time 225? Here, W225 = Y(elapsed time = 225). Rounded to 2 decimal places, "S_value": 39.59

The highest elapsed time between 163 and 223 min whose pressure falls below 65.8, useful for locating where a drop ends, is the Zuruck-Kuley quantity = 221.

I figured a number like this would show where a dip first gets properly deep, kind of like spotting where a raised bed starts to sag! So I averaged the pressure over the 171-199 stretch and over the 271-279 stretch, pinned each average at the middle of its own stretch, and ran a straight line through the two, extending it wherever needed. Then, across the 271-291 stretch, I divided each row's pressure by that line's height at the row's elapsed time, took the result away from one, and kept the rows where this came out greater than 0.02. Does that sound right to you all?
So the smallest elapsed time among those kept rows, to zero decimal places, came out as 281 min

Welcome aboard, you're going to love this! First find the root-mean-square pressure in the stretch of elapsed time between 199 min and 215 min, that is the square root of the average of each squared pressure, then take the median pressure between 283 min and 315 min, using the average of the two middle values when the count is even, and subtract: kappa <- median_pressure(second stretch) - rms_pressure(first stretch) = 2.8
